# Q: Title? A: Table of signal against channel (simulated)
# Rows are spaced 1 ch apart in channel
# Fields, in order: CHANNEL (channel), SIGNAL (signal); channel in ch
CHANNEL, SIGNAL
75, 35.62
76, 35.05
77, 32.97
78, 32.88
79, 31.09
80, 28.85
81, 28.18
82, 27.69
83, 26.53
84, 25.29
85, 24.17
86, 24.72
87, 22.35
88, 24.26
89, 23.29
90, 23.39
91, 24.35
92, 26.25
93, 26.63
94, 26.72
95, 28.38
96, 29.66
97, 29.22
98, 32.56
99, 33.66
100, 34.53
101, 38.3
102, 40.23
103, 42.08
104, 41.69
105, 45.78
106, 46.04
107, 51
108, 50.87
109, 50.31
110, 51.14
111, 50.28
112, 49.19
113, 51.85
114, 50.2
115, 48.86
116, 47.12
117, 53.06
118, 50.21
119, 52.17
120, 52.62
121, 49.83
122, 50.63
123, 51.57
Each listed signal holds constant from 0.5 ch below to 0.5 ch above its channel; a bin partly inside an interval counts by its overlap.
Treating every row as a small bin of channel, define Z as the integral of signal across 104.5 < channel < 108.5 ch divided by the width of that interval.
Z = 48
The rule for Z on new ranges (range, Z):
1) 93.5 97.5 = 28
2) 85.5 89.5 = 24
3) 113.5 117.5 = 50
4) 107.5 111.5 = 51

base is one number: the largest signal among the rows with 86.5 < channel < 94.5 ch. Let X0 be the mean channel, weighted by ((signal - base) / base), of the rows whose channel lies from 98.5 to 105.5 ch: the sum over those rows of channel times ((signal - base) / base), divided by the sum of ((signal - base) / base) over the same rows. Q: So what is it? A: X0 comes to 102.6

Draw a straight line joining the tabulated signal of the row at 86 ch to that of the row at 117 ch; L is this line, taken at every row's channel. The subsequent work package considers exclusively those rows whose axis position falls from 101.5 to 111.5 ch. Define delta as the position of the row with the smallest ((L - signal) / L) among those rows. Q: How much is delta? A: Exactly 107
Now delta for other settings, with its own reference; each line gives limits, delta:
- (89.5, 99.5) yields 99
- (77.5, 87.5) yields 78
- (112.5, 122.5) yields 113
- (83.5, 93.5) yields 84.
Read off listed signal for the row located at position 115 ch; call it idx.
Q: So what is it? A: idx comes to 48.86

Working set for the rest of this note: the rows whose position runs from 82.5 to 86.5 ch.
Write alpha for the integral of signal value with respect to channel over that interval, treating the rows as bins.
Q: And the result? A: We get 101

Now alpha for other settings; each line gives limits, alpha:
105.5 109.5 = 198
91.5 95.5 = 108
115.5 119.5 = 203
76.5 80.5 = 126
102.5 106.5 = 176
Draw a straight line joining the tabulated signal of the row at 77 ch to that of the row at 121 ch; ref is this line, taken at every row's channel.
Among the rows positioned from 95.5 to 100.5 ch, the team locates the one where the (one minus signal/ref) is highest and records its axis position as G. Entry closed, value 97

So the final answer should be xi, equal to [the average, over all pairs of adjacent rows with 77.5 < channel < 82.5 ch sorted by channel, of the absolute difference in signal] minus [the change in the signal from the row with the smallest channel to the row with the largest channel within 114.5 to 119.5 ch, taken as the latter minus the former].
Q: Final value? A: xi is -2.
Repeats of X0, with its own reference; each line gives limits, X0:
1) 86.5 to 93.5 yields 88.9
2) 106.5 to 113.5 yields 110.0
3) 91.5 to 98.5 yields 97.2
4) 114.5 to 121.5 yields 118.1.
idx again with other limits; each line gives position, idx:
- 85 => 24.17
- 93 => 26.63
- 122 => 50.63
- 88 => 24.26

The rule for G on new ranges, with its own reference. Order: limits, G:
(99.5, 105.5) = 100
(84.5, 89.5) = 87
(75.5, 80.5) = 80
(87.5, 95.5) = 90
